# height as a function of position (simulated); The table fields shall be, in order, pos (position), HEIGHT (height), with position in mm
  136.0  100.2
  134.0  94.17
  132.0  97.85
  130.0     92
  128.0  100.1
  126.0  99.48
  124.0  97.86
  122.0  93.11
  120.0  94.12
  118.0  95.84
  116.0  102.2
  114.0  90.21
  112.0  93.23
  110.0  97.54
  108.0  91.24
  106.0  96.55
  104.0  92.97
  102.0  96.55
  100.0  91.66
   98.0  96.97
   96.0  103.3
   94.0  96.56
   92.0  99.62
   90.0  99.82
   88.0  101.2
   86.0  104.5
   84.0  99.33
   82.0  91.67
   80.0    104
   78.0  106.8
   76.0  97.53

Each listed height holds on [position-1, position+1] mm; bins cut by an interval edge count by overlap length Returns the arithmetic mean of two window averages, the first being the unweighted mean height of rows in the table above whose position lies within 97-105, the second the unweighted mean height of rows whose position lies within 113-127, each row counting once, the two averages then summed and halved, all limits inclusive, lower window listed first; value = 95.3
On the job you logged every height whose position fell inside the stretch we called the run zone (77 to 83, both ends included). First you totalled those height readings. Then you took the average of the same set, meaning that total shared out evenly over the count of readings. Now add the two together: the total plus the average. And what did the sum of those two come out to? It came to 403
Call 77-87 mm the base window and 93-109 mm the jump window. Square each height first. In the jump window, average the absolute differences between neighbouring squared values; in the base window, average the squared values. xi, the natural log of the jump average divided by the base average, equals -2.3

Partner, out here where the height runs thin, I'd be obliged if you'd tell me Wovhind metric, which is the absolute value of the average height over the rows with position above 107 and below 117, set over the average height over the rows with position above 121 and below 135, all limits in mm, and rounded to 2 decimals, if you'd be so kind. 0.98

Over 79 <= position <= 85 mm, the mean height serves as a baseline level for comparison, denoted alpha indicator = 98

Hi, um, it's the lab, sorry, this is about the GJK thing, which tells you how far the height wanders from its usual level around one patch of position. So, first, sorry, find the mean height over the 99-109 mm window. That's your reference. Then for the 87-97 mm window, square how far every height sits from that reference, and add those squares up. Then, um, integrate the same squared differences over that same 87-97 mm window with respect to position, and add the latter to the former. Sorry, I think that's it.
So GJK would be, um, 669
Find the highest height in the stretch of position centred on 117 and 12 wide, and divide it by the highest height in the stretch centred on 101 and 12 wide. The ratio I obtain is 0.99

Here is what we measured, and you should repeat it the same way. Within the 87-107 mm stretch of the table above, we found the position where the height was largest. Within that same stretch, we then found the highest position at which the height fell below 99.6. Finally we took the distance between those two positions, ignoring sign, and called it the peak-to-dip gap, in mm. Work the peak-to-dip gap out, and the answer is 10 mm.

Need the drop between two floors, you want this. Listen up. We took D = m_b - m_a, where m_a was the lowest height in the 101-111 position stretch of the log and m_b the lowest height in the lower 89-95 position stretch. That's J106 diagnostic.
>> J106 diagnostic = 5.3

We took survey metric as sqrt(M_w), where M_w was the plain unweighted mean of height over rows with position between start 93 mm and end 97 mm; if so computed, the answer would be 10.00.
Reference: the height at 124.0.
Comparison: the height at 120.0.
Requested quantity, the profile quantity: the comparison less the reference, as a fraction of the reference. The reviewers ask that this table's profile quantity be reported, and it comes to -0.038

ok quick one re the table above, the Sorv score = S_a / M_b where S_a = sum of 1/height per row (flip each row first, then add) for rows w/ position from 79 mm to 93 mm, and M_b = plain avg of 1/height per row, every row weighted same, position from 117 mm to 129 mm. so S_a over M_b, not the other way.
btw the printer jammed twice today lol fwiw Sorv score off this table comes 6.8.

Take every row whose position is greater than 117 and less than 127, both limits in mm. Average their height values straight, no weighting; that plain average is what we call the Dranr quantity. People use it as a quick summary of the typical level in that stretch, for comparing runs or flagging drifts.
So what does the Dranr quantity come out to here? 96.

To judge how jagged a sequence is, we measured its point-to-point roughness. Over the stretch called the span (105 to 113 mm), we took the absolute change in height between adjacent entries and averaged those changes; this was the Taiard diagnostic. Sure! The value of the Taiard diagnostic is 5.3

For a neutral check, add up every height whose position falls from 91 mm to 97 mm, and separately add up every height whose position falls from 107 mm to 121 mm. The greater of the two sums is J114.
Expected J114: 664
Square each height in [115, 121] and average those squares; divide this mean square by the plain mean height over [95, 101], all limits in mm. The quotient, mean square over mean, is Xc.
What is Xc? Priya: 98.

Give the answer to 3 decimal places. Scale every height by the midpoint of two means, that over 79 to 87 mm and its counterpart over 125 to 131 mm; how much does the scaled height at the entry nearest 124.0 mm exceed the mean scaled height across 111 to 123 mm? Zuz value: 0.031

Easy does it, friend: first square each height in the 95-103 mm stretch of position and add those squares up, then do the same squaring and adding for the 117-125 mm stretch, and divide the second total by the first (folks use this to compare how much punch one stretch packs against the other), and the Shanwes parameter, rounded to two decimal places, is 0.96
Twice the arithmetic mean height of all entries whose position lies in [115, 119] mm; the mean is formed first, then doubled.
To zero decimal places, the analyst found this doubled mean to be 198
